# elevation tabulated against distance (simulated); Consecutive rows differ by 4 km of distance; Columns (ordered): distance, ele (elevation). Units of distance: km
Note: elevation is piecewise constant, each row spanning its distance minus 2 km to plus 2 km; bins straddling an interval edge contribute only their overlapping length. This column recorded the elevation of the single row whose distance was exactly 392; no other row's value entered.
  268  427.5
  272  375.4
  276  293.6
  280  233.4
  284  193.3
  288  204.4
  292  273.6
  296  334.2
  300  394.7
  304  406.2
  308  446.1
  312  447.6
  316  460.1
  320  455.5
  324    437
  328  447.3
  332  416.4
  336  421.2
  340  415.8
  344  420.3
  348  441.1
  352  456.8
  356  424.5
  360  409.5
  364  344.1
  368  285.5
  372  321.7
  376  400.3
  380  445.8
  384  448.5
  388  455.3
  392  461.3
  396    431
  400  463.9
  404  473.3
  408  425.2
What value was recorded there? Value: 461.3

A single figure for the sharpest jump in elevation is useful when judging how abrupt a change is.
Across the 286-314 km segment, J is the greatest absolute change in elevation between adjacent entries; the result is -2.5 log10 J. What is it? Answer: -4.60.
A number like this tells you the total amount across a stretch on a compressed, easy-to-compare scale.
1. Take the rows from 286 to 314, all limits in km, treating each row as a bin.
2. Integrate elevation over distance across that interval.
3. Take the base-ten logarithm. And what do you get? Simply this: 4.00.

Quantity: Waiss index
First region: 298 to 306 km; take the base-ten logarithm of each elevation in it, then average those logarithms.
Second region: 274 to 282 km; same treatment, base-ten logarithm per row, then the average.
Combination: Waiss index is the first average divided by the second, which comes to 1.08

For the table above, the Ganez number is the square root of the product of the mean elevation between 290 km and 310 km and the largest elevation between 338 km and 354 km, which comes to 412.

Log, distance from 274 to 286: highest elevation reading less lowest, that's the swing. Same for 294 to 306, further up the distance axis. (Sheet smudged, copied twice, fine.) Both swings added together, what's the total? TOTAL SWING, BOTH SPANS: 172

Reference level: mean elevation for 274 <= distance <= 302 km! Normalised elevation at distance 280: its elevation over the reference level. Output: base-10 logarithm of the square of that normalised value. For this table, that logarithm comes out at -0.14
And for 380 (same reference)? 0.42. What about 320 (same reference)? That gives 0.44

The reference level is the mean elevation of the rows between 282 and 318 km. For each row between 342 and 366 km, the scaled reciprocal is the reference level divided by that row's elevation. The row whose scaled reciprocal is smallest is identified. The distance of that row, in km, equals 352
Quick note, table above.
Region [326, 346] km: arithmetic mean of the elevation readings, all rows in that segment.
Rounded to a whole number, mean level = 424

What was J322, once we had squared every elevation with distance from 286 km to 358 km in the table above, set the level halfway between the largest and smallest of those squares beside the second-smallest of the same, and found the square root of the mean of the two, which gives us 317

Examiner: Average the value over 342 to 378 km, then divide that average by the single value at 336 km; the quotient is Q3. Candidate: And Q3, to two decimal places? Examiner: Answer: 0.92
